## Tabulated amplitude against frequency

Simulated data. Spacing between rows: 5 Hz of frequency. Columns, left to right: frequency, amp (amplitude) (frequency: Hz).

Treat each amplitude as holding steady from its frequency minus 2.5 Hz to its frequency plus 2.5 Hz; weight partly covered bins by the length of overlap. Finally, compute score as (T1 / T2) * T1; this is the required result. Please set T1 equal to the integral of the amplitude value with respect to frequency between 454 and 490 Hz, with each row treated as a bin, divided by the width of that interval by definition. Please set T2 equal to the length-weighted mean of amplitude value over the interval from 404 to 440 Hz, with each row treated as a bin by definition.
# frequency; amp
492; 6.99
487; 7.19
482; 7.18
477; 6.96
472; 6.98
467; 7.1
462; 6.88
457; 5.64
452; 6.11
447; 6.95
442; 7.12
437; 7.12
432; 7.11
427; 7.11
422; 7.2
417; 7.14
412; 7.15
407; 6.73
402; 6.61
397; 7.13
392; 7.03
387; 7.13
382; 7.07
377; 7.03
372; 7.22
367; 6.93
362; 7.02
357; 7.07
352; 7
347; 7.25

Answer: 6.61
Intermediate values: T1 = 6.84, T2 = 7.07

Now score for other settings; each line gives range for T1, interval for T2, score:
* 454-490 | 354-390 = 6.62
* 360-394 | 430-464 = 7.45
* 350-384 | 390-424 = 7.10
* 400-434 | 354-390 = 6.96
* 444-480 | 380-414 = 6.39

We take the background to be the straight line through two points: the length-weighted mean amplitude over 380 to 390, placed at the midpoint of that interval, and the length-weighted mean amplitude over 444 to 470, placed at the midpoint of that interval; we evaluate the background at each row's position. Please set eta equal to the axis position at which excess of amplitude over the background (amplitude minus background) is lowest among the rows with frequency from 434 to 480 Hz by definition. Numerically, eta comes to 457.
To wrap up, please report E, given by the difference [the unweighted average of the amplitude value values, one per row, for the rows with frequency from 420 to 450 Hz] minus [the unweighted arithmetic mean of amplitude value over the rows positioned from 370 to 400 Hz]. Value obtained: 0.00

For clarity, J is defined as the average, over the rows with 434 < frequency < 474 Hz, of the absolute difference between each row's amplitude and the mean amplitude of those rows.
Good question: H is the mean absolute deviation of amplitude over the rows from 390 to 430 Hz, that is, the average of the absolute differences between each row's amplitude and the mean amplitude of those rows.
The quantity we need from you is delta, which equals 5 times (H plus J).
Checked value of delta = 3.01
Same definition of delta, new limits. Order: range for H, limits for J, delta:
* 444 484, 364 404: 2.75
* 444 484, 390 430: 2.98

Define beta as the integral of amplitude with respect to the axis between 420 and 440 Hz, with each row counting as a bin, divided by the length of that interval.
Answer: 7.13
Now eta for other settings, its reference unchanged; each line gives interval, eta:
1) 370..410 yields 402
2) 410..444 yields 412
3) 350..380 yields 352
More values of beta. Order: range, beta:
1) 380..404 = 7.00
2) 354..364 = 7.04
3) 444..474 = 6.61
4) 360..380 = 7.05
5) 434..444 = 7.12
